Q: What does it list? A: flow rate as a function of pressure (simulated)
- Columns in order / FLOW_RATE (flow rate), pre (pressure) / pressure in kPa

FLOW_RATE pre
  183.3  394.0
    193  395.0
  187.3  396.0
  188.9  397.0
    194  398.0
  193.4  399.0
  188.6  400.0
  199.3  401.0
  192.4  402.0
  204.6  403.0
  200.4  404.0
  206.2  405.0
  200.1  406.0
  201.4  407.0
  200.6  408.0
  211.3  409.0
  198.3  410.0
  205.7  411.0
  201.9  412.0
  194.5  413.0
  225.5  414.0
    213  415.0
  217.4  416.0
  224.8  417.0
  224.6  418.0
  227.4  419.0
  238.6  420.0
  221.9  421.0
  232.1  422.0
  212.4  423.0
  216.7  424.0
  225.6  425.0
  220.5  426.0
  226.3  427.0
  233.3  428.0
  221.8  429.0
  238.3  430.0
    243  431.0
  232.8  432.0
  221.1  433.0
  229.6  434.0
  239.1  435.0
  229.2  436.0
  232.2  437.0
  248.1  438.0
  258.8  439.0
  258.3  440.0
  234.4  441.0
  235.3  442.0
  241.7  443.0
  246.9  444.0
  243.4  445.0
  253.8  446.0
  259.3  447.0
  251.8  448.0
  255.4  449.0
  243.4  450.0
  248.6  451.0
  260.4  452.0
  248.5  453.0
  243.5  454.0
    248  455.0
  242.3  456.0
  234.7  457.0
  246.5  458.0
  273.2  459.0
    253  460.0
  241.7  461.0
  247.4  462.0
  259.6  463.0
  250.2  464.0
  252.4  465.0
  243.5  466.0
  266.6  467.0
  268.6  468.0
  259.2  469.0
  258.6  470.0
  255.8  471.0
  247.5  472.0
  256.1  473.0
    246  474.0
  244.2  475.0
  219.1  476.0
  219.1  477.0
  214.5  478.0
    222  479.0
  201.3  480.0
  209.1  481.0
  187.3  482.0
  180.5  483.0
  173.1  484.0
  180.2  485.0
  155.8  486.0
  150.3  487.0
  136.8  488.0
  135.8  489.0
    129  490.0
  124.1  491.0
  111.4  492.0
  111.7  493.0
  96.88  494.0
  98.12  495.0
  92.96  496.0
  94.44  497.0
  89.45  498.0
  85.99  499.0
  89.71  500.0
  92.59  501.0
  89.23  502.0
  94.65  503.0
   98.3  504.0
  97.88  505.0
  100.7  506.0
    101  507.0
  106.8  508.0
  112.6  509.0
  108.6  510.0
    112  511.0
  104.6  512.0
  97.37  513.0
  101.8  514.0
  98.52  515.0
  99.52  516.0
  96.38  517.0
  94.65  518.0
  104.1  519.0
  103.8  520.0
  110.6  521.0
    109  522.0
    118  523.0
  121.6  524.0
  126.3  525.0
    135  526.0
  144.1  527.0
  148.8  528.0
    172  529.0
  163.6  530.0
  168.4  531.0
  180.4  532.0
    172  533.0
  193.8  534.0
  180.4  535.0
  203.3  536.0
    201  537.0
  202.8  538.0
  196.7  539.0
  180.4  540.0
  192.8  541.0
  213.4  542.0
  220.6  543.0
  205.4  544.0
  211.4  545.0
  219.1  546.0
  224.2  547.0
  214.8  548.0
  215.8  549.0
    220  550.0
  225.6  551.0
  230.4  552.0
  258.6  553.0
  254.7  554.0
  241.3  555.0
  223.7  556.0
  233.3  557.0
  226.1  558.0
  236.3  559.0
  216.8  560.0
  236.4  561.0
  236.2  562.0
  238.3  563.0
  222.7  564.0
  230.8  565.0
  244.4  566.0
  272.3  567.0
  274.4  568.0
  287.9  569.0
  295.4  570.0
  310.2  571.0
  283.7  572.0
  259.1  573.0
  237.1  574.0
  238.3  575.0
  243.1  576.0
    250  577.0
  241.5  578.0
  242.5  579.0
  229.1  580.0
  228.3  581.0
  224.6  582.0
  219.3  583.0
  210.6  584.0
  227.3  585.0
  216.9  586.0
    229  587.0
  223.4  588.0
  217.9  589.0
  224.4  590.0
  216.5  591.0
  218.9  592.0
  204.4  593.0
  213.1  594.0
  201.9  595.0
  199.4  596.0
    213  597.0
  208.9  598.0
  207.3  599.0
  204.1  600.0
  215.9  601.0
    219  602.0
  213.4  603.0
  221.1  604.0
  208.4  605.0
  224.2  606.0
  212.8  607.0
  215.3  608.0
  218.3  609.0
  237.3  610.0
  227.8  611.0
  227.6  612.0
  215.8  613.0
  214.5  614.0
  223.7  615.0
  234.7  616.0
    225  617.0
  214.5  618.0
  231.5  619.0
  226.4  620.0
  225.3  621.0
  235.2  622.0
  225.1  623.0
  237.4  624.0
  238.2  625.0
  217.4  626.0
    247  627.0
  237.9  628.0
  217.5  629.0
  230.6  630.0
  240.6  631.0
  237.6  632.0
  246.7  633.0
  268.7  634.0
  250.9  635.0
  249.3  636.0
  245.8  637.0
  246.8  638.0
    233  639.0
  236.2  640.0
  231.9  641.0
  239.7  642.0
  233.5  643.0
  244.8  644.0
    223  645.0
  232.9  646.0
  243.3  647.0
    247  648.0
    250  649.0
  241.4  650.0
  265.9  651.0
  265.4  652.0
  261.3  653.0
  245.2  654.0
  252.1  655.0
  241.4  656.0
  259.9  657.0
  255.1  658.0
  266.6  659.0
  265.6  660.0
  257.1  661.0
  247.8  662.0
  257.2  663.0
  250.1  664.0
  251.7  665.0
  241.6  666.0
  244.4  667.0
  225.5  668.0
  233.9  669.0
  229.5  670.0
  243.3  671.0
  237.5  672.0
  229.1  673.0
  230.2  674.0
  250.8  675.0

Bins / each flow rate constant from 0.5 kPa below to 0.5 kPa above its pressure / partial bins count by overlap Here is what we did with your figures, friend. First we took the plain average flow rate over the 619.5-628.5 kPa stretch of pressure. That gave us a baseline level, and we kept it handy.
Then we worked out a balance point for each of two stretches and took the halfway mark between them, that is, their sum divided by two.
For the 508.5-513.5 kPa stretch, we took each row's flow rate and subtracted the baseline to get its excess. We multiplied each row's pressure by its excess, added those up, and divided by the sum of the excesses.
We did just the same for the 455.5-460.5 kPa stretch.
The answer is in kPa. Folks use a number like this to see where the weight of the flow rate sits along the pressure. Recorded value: 484.9 kPa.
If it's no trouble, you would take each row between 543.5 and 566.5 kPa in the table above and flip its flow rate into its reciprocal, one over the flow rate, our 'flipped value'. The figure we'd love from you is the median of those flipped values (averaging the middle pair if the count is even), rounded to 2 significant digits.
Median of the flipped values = 0.0044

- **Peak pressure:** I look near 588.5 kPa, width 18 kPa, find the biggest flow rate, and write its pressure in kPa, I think 580.0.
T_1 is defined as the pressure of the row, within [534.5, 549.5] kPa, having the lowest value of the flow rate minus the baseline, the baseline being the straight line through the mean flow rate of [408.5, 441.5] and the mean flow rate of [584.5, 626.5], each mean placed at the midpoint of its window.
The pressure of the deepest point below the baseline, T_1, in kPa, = 535.0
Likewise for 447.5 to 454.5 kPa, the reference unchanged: 450.0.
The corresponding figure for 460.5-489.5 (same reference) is 489.0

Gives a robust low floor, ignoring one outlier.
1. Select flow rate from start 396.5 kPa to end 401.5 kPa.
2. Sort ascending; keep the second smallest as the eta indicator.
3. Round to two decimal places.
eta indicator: 188.90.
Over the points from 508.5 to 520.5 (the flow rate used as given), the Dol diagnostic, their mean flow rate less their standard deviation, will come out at 97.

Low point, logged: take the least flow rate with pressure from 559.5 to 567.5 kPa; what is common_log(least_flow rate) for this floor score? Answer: 2.34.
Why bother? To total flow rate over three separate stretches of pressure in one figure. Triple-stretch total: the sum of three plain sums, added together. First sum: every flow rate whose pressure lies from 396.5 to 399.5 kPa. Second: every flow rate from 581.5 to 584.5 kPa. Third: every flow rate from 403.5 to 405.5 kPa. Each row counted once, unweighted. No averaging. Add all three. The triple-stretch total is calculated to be 1637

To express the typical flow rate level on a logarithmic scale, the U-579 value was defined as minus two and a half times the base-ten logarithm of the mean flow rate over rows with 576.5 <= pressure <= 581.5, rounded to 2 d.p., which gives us -5.94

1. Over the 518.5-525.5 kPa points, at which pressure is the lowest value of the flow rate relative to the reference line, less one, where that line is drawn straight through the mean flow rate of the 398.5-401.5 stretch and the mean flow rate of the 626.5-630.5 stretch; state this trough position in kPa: 520.0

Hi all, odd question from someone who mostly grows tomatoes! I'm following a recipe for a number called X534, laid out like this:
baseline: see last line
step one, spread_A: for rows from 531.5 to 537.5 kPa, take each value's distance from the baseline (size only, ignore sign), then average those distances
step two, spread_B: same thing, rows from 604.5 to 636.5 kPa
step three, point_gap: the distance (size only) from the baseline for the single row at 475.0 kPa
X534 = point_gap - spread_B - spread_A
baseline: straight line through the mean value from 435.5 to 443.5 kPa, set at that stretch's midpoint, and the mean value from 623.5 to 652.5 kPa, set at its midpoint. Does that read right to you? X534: -66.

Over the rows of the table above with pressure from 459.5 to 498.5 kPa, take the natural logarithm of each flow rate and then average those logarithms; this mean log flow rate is 5.21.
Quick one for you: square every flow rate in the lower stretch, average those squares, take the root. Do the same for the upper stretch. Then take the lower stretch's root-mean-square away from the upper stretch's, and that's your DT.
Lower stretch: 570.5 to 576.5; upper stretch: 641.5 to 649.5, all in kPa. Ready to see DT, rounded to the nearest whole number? -24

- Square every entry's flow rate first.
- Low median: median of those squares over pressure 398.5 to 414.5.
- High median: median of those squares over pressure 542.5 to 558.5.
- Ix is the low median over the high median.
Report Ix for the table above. 0.8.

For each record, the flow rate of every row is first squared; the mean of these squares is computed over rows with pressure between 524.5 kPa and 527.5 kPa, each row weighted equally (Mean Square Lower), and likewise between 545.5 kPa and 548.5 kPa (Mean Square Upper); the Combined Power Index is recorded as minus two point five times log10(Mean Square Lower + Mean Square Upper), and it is -12.06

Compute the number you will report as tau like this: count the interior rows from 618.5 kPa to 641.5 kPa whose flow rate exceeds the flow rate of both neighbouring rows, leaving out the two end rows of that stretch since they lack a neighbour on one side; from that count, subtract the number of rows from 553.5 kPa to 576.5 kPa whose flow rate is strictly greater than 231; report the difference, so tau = -11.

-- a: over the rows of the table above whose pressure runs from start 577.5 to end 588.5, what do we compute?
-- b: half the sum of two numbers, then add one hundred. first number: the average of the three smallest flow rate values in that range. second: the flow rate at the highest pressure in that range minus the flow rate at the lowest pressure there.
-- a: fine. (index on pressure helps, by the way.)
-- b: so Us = 199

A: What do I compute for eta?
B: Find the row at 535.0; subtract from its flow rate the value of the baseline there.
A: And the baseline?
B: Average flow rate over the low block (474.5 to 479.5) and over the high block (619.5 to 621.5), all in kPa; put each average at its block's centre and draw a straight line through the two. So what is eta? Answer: -44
